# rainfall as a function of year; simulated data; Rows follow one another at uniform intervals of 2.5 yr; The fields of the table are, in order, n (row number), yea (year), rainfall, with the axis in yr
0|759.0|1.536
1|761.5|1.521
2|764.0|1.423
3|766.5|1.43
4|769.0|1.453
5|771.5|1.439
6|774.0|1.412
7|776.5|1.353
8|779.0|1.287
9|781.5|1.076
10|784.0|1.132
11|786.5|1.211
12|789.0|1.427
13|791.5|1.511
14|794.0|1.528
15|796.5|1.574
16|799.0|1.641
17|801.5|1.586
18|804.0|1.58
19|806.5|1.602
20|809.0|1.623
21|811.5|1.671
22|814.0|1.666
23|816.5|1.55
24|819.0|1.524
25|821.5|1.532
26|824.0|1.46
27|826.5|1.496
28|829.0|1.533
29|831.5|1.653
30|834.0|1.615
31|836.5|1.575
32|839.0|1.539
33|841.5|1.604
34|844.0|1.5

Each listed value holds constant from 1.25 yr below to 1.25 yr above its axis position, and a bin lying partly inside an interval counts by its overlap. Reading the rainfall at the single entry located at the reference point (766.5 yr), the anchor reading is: 1.43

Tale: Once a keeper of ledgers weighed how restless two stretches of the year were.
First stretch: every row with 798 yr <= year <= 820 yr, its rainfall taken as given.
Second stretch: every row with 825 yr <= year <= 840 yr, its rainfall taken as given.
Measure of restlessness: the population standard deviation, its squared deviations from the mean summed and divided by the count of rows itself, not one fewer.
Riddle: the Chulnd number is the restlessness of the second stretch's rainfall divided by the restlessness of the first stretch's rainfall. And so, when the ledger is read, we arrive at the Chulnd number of 1.11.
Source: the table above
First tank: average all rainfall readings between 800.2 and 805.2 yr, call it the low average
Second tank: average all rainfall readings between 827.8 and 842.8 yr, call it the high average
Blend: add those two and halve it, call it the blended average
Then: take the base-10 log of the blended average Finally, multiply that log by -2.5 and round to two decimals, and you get -0.50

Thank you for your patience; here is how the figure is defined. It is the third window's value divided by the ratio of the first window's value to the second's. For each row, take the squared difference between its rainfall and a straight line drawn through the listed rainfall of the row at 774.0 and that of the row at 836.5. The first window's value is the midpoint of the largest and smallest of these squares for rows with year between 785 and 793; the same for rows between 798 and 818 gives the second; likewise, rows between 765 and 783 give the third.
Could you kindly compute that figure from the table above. 0.032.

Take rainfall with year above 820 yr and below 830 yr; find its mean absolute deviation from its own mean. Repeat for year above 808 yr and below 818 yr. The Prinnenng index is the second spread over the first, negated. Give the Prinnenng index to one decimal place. -1.5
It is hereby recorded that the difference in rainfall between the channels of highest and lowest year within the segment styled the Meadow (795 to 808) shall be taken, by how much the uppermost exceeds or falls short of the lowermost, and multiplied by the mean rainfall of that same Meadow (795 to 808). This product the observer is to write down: 0.04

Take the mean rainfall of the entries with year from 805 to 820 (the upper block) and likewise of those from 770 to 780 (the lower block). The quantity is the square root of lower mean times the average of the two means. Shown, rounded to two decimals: 1.43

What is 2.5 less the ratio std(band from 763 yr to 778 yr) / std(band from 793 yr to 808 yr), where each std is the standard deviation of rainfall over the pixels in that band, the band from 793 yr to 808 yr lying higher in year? 1.6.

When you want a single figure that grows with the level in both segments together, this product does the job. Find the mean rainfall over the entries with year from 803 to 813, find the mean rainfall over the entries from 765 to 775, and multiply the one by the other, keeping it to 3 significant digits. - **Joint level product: 2.32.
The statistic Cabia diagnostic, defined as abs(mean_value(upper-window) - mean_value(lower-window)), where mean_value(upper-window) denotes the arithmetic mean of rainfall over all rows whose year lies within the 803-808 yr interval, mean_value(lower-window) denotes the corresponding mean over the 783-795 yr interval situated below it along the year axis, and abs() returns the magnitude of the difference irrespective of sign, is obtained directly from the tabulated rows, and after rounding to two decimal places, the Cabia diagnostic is 0.23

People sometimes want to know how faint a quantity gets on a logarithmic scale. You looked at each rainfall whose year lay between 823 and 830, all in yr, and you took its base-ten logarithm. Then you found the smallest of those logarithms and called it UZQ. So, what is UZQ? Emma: 0.164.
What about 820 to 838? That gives 0.164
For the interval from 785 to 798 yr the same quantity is 0.083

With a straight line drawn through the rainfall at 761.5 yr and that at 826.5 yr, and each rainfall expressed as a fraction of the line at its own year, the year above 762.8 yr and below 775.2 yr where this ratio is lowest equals 774.0 yr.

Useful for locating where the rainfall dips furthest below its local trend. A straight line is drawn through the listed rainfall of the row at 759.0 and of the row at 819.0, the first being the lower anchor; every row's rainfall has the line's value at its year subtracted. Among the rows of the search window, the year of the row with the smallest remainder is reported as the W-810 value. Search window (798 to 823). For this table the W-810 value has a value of 819.0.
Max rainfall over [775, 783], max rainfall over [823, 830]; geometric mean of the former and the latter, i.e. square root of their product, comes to 1.44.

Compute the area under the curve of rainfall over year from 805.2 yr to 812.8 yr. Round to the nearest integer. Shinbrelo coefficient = 12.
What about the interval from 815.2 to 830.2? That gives 23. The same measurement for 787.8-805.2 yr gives 27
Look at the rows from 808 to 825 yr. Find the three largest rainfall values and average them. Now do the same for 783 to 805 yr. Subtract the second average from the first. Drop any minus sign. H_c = 0.051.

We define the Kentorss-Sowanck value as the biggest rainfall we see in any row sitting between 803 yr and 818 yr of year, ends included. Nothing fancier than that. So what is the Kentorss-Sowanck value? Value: 1.671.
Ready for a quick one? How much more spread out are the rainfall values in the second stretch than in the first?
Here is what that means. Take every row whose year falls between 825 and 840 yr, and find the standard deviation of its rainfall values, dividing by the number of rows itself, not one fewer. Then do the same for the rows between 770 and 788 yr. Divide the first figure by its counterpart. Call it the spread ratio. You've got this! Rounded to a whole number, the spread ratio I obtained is 0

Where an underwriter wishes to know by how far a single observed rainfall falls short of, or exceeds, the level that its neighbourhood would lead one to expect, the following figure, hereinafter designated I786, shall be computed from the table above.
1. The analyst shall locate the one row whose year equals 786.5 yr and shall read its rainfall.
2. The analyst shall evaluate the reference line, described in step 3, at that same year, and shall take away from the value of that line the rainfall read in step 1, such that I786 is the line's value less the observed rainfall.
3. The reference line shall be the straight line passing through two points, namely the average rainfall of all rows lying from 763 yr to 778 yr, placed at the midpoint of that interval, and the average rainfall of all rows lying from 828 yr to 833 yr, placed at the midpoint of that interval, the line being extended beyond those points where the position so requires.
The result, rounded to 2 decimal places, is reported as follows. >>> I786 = 0.25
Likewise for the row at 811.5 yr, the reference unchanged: -0.13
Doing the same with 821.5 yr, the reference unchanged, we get 0.04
